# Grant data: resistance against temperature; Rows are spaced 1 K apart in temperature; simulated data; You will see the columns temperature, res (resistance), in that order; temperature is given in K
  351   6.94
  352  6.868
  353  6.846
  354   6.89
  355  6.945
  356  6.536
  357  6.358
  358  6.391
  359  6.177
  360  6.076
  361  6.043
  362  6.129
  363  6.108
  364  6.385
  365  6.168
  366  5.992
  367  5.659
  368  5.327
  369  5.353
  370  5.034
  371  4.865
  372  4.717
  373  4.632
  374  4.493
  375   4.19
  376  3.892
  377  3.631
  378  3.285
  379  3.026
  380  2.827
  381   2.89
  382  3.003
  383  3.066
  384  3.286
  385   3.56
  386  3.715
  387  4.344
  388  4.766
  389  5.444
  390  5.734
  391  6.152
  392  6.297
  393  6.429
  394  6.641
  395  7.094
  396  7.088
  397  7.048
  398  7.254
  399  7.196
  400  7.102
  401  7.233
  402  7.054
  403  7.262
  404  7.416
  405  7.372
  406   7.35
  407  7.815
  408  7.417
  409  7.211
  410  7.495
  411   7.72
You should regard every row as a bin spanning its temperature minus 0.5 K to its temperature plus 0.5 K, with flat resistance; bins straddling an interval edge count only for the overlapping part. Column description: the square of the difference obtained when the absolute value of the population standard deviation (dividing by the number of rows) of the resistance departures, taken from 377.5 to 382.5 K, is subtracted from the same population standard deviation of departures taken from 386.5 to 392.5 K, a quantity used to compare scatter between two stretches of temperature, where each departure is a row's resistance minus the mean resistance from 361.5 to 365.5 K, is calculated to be 0.30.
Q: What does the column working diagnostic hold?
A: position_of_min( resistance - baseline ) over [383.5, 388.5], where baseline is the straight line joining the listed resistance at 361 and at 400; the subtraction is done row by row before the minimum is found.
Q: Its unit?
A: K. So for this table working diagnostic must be 384 K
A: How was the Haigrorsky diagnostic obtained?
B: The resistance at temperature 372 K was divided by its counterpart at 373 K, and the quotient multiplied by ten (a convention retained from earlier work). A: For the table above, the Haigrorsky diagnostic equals 10.2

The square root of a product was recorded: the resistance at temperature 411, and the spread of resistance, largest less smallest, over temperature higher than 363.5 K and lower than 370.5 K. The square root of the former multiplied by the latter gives 3.23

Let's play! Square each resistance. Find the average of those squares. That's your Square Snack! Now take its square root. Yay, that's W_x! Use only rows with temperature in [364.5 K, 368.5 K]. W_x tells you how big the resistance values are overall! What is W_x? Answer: 5.8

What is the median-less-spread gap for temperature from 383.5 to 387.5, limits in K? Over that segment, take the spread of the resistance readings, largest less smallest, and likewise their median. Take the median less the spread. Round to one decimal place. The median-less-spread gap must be 2.6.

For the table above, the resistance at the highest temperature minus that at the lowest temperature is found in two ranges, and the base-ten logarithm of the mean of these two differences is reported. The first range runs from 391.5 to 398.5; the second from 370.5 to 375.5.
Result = -0.9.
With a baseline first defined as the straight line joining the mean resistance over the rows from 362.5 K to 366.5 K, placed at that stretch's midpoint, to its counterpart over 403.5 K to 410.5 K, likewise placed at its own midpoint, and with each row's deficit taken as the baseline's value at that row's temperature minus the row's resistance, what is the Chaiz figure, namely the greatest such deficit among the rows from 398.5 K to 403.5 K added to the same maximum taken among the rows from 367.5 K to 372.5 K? 2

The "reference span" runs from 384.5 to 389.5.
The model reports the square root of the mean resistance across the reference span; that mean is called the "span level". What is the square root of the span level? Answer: 2.1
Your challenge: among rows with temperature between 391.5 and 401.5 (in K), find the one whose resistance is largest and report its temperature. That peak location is 398 K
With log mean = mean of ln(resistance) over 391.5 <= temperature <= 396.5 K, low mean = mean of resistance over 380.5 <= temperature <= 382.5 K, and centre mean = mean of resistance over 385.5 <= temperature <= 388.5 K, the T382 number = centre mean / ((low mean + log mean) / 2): 1.8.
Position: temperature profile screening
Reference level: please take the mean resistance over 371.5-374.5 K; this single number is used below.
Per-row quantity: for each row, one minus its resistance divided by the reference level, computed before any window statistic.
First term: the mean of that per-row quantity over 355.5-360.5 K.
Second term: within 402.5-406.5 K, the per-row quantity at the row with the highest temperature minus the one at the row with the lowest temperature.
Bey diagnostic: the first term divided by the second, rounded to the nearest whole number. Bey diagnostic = 19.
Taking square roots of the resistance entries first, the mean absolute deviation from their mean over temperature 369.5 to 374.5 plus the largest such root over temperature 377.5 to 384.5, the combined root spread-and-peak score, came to 1.85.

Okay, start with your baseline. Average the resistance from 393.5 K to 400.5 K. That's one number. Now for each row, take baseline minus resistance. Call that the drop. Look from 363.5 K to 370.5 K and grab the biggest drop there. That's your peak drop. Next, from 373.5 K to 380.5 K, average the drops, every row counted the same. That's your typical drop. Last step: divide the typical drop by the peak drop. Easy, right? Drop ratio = 1.7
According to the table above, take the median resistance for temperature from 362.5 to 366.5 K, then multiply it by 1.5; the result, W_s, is 9.2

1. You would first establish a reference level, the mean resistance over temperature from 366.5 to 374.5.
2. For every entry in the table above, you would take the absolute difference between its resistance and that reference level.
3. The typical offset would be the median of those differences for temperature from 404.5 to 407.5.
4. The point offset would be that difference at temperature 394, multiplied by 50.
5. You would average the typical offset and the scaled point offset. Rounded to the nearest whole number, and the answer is 42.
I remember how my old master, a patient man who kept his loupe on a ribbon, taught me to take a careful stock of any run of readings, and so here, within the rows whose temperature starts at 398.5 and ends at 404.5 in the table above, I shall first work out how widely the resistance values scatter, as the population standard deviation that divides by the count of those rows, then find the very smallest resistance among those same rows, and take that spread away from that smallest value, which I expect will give 6.9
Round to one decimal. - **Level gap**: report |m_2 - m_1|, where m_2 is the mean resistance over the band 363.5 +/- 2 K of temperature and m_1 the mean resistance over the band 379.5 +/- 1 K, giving 3.3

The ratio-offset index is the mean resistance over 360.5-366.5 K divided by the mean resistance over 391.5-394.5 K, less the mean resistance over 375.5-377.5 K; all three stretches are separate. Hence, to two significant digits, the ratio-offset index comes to -2.8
